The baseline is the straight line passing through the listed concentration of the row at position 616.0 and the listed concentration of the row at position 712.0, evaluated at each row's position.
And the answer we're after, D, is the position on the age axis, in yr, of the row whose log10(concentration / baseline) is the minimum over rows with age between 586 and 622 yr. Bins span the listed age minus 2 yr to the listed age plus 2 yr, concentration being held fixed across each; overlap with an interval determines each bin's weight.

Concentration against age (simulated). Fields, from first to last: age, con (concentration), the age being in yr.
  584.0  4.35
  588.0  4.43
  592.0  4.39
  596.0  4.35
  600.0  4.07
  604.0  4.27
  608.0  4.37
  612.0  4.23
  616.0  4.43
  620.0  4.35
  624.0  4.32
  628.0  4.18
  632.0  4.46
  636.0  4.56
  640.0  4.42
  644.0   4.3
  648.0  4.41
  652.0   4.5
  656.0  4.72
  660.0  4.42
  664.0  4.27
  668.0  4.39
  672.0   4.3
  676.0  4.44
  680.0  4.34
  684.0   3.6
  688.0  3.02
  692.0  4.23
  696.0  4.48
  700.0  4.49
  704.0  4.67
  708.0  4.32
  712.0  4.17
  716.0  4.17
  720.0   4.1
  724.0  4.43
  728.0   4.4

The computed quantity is 600.0 yr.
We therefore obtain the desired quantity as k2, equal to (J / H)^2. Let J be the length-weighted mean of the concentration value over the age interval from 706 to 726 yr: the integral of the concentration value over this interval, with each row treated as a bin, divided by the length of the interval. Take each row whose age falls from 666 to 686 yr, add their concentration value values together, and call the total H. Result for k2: 0.040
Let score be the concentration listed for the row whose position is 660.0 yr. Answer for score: 4.42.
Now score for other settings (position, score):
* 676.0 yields 4.44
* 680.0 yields 4.34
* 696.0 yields 4.48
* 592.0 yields 4.39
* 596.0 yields 4.35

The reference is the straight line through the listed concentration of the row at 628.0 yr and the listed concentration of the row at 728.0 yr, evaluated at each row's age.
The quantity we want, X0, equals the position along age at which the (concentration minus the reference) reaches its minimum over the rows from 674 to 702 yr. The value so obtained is 688.0 yr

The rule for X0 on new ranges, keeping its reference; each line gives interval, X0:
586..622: 600.0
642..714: 688.0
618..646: 628.0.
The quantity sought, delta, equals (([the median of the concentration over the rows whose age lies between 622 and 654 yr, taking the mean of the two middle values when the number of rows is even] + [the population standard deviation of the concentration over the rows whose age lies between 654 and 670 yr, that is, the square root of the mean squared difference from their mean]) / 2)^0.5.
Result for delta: 1.51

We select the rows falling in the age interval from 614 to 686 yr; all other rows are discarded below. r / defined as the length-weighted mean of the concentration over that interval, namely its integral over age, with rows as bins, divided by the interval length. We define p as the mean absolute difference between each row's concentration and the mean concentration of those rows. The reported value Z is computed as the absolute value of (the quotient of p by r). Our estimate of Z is 0.030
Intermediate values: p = 0.13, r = 4.36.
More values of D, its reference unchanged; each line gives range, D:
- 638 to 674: 644.0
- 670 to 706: 688.0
